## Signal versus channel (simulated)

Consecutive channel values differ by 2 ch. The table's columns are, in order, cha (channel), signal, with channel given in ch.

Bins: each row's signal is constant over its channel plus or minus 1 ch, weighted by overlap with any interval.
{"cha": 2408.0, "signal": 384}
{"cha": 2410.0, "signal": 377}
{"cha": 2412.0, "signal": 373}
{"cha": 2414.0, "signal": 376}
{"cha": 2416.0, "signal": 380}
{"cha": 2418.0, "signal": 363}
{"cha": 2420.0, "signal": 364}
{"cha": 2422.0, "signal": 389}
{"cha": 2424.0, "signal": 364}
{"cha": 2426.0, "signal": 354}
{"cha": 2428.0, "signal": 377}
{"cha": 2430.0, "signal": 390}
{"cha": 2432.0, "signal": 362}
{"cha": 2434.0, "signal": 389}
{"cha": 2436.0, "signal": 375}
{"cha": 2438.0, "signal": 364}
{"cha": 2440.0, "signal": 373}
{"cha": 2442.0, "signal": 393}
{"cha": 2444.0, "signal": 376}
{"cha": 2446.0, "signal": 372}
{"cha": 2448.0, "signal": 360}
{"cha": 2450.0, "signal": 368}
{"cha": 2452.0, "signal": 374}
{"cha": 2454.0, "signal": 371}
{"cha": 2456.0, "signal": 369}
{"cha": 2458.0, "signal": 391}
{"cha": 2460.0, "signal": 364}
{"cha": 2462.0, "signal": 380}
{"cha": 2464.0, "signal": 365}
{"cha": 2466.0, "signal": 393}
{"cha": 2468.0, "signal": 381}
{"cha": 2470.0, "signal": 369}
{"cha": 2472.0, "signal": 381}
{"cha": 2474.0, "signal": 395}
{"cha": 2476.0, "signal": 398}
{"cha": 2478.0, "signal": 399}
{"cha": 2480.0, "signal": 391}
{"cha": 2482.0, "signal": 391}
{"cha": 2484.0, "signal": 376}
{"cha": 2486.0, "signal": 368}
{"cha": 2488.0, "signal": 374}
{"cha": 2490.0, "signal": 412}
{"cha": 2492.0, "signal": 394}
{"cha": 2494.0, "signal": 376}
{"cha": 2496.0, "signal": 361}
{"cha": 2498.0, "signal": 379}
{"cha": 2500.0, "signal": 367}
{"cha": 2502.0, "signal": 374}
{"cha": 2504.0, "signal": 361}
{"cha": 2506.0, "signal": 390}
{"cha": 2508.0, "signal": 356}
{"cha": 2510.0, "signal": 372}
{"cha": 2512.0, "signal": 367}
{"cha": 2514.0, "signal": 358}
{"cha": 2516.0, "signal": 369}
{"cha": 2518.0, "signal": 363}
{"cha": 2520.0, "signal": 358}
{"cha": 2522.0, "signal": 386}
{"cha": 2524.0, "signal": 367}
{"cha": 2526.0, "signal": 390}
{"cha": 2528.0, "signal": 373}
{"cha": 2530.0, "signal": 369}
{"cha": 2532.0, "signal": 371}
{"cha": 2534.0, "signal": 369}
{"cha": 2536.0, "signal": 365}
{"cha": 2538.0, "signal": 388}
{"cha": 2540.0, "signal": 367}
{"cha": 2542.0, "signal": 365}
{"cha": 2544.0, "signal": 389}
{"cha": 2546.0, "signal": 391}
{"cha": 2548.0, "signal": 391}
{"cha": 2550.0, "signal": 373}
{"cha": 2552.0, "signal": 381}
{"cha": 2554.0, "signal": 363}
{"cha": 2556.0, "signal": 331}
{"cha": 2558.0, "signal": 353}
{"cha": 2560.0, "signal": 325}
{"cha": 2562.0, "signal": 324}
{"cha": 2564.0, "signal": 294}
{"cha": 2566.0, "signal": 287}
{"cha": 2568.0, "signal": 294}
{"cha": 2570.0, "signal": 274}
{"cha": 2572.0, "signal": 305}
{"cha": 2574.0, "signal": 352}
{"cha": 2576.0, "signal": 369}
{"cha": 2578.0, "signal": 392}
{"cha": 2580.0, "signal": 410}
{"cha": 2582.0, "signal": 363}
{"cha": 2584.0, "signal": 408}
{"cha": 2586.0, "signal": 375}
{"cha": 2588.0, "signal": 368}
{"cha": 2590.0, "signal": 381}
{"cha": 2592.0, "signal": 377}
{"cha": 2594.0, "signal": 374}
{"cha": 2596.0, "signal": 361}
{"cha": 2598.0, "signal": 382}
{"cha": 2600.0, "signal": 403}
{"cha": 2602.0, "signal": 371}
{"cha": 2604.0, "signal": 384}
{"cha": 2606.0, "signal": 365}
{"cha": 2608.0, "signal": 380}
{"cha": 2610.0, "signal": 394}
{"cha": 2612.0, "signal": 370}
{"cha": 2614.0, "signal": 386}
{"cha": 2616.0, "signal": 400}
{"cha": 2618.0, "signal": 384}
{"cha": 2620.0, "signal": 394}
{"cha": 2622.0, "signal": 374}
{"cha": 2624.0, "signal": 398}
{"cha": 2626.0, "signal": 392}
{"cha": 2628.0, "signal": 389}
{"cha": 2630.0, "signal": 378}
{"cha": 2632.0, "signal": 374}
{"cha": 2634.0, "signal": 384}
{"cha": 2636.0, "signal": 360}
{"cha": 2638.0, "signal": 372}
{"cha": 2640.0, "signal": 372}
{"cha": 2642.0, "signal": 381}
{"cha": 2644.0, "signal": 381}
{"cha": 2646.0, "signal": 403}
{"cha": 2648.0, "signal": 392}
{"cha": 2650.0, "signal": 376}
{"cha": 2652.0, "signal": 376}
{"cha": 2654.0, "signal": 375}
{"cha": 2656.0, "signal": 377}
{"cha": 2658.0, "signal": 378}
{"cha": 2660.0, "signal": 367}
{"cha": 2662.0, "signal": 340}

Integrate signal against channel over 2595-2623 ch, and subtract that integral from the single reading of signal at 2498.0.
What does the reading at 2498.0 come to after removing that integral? -10317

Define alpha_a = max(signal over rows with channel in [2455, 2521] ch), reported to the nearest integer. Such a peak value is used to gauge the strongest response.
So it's 412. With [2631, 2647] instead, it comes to 403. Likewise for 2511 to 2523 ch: 386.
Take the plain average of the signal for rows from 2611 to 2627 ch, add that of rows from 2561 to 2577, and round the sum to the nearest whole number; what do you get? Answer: 700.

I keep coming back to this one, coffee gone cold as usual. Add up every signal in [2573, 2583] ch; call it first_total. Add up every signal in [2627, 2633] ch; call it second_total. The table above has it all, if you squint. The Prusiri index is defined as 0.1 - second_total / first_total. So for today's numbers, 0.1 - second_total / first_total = -0.50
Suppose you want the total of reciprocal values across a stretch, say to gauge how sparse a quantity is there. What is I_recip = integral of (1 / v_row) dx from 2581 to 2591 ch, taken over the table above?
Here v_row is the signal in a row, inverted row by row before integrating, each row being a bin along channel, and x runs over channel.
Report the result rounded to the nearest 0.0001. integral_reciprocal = 0.0264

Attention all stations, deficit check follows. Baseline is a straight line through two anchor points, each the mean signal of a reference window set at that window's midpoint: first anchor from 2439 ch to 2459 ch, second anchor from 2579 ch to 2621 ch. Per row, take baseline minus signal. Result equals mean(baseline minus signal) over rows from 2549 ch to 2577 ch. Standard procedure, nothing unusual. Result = 50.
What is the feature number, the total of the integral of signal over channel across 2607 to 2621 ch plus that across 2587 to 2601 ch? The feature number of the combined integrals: 10708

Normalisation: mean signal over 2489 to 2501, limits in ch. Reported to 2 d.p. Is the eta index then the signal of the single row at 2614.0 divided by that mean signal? 1.01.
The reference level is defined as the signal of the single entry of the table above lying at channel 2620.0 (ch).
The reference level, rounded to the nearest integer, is 394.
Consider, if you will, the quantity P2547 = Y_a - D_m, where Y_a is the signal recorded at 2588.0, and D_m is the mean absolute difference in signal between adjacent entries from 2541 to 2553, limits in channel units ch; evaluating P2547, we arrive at 358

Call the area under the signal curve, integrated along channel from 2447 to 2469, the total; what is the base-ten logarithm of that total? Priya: 3.9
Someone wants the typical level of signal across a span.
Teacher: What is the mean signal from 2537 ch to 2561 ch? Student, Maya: 368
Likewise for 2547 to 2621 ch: 363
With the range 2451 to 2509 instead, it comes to 379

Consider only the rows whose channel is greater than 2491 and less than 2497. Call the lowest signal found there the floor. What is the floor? 361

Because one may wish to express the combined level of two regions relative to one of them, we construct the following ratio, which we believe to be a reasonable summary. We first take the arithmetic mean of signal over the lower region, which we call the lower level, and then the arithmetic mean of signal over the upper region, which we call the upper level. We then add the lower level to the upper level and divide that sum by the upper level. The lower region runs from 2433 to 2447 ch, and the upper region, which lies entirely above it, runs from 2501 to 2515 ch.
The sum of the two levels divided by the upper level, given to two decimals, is 2.02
